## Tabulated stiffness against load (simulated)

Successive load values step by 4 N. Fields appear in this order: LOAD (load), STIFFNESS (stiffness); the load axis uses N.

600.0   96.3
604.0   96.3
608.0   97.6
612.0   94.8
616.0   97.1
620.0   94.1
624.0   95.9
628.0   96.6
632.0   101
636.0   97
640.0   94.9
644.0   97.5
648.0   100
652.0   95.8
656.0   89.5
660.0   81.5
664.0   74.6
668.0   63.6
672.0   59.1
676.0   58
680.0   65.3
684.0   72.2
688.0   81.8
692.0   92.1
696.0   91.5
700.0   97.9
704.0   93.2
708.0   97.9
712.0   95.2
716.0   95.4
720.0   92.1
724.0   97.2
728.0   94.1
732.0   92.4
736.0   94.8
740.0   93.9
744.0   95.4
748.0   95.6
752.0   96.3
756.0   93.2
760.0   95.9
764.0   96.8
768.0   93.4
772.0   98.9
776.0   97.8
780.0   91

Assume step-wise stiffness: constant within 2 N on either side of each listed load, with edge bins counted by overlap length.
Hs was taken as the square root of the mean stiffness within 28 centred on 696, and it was 9.46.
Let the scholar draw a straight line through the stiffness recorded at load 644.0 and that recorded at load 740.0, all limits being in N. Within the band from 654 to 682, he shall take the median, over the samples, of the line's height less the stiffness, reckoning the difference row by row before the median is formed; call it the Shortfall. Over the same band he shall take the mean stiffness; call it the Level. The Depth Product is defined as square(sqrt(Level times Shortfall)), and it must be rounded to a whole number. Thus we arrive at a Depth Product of 2167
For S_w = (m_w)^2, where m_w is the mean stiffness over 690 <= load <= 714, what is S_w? 8955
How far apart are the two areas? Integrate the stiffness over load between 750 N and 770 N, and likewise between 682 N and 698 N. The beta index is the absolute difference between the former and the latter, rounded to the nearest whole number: 552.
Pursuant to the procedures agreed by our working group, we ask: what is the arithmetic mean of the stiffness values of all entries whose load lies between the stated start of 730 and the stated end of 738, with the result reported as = 93.6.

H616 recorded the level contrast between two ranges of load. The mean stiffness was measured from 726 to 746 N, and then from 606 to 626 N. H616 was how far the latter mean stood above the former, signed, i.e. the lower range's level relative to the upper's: 1.8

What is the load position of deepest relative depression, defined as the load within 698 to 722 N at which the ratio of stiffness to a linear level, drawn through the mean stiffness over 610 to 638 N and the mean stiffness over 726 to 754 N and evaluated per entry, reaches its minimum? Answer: 720.0 N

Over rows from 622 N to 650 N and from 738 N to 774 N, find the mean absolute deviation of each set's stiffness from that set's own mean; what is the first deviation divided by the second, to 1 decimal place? 1.2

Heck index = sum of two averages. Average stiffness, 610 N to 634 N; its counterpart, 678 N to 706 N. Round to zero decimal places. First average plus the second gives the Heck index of 181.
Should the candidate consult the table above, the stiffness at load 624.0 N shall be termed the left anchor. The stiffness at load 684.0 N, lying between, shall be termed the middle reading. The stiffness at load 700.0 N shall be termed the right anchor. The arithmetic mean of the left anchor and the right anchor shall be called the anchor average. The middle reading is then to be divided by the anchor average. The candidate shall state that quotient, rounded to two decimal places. 0.75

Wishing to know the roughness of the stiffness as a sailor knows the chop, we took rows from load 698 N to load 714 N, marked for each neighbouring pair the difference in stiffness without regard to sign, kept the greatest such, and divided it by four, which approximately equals 1.2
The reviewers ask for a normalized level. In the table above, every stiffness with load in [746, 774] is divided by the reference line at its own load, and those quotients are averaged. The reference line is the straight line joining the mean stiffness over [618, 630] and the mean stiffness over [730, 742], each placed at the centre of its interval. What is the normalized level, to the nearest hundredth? 1.03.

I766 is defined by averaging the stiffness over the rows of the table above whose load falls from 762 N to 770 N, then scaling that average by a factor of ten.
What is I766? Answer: 951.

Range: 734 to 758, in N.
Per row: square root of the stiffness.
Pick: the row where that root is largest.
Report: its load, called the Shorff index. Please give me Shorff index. 752.0 N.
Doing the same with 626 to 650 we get 632.0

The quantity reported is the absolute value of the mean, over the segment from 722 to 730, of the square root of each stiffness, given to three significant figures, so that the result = 9.78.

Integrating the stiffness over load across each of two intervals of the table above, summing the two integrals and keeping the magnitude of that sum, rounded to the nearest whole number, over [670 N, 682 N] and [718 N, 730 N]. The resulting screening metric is 1863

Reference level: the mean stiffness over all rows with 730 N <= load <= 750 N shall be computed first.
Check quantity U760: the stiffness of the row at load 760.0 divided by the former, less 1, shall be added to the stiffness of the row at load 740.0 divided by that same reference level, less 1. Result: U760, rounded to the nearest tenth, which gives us 0.0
